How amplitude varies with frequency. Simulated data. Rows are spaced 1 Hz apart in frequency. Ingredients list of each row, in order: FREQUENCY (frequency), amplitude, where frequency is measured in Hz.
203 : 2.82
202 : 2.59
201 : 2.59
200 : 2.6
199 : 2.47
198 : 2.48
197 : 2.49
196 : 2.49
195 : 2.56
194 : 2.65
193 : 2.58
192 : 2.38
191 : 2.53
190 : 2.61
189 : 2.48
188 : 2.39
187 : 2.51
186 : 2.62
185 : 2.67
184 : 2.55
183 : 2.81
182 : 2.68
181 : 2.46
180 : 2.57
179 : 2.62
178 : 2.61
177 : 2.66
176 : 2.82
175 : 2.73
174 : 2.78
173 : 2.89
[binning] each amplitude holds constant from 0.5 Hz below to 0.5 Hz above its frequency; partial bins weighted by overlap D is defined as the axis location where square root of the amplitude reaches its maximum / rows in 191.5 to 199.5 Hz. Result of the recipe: 194 Hz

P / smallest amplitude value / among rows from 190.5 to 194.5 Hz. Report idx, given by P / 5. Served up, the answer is 0.476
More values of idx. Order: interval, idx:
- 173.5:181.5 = 0.492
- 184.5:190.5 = 0.478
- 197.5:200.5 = 0.494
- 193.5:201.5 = 0.494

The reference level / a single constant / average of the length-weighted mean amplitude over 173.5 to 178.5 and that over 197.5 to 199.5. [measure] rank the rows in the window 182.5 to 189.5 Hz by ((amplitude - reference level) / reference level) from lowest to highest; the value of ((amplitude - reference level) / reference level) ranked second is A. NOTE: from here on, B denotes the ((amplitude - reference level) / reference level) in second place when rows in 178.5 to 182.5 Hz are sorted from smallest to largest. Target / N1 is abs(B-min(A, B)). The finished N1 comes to 0.035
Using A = -0.05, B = -0.011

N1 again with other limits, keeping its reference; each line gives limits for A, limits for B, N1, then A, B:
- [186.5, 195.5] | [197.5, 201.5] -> 0.035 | -0.08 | -0.045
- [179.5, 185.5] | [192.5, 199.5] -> 0.000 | -0.02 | -0.045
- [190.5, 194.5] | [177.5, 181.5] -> 0.015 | -0.03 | -0.011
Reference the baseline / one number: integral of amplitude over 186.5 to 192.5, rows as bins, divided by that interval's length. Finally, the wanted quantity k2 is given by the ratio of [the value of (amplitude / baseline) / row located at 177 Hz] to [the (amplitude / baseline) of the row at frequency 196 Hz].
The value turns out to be 1.07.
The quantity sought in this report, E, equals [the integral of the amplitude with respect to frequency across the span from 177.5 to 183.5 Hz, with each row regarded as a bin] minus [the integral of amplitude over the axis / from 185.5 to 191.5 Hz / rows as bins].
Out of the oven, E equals 0.6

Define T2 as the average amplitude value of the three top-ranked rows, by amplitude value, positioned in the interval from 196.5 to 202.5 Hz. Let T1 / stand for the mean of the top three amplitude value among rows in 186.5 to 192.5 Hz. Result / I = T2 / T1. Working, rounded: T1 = 2.55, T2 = 2.59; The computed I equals 1.02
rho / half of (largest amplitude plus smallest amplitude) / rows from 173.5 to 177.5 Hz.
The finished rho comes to 2.74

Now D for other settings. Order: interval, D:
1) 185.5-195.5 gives 194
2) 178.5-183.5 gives 183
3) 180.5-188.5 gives 183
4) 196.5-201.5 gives 200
